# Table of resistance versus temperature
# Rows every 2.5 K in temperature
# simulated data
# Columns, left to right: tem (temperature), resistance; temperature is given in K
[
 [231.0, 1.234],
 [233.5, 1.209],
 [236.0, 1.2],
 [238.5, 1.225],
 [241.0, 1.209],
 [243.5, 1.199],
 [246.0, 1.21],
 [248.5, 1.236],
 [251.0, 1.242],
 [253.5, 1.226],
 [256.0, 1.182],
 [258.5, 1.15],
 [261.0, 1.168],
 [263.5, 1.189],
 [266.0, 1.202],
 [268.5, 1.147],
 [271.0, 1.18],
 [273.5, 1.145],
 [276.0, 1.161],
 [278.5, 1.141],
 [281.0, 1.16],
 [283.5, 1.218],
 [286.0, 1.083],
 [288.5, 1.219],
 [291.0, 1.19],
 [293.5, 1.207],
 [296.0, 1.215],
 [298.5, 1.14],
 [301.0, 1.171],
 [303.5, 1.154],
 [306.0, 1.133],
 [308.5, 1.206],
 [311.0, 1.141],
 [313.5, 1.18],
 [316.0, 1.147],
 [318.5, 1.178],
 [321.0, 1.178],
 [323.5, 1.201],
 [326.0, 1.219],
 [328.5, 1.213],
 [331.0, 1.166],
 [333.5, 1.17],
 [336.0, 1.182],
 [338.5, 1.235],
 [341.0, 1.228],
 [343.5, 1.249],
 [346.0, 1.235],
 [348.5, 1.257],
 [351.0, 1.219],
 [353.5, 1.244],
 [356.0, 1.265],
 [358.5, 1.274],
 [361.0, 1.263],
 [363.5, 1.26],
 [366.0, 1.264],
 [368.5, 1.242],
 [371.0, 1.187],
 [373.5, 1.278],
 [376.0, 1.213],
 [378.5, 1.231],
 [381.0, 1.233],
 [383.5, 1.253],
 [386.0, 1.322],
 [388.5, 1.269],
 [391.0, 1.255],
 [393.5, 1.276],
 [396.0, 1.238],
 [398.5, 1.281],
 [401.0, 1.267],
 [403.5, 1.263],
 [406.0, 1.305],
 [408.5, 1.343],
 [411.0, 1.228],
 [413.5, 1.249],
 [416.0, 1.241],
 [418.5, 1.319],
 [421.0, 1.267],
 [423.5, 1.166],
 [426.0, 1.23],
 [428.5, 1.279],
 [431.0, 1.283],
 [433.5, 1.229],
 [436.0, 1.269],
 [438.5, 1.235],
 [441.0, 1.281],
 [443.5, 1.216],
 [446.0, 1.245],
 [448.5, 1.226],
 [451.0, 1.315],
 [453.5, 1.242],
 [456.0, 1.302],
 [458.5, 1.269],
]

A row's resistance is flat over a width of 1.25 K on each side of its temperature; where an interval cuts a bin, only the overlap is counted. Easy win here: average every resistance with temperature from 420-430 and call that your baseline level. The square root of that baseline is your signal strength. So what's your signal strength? 1.11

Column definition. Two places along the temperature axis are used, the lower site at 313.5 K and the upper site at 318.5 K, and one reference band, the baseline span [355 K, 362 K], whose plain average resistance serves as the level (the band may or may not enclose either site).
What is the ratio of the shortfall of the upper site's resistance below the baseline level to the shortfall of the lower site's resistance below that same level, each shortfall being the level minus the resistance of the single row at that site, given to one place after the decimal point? 1.0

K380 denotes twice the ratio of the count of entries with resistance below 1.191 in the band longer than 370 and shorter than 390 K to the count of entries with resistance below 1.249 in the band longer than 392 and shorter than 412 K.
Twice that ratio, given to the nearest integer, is 1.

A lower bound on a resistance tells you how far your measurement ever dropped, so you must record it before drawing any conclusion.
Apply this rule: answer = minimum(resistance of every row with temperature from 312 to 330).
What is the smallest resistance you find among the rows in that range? 1.147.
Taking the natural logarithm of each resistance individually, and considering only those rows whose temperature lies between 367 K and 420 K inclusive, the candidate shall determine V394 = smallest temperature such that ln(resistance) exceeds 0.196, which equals 368.5 K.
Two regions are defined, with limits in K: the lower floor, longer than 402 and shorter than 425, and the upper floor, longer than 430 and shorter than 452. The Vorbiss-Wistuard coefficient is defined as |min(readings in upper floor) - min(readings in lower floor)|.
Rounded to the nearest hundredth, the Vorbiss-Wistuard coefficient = 0.05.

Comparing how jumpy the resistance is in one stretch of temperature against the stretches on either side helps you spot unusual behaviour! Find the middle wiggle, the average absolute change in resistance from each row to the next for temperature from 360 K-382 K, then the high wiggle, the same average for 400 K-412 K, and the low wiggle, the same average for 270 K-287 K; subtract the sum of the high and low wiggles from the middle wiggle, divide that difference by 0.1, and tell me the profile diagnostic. -0.64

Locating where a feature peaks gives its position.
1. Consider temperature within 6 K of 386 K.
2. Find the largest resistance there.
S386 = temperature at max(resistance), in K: 386.0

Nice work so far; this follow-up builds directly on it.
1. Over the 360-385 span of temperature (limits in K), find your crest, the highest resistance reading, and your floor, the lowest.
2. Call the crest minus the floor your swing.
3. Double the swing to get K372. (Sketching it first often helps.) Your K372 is 0.18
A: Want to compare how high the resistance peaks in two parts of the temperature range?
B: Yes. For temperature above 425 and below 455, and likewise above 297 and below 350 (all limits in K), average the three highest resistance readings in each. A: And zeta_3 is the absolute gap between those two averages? 0.046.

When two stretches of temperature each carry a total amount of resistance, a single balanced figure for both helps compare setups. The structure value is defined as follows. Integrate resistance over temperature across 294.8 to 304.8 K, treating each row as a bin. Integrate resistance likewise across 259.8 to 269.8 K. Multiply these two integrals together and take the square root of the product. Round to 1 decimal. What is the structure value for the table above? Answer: 11.7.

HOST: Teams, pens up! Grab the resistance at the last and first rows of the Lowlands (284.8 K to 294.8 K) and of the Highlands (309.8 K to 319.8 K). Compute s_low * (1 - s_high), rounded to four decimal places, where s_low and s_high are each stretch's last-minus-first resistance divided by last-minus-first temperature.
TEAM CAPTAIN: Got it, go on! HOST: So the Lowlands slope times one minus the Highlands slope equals 0.0165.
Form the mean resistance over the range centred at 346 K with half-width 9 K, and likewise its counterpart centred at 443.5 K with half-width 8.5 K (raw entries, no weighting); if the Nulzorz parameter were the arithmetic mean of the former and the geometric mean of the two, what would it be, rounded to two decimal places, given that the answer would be 1.24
